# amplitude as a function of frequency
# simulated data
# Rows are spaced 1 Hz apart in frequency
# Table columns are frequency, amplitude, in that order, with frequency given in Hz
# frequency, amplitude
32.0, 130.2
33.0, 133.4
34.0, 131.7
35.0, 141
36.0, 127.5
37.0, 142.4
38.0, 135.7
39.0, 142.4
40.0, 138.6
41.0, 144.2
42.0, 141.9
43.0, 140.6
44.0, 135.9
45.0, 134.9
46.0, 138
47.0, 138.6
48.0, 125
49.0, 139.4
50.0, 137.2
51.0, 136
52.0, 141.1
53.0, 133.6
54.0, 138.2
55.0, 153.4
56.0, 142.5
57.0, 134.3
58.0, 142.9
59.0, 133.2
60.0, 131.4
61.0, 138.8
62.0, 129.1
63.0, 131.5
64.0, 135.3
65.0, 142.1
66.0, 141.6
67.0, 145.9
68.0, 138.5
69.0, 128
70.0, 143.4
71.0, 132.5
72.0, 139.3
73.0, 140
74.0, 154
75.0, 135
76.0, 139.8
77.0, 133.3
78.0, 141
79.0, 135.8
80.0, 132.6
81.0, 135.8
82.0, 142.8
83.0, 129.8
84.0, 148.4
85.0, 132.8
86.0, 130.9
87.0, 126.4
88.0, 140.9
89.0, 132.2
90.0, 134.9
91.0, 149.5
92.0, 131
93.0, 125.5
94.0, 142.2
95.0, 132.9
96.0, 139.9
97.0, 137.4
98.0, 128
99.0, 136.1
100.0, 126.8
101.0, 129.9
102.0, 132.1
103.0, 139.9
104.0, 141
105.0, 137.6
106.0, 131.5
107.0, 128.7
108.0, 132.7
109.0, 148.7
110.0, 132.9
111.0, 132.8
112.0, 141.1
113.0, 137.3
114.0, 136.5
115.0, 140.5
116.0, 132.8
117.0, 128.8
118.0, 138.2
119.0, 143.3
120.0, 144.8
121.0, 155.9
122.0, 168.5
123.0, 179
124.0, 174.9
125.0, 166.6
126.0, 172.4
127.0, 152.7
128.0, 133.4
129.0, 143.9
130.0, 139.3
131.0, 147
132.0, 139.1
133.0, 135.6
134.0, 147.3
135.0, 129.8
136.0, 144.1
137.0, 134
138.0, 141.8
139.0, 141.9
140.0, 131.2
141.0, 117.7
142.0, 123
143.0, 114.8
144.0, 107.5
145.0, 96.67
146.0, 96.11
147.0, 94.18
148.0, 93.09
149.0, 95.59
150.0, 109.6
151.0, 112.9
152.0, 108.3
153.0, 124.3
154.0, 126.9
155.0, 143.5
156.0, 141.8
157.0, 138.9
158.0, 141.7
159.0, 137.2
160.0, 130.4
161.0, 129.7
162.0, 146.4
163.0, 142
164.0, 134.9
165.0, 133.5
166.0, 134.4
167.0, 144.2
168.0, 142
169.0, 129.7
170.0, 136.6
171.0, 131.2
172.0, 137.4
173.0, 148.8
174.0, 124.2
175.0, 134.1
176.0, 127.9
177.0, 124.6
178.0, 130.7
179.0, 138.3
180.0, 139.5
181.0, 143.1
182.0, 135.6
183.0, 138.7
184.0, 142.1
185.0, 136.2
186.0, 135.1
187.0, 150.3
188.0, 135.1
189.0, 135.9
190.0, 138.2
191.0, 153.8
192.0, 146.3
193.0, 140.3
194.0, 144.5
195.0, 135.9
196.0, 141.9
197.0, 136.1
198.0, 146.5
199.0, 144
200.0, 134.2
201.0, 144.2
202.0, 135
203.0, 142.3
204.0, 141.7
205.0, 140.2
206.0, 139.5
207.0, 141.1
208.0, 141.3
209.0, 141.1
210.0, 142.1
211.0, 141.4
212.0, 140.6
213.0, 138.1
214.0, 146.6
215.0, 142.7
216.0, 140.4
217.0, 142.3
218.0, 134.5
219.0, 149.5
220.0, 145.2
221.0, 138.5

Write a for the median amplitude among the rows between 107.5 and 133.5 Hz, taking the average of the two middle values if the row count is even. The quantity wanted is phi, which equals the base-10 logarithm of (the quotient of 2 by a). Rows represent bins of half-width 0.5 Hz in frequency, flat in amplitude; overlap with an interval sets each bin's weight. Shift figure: -1.848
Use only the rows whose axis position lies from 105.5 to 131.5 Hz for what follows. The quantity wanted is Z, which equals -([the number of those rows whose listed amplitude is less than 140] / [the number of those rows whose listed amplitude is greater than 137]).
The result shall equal -0.7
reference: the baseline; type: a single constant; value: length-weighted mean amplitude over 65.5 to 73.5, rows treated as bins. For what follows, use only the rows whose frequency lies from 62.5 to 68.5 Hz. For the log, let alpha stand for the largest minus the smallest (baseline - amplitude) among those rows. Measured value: 14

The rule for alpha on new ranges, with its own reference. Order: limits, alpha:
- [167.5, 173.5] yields 19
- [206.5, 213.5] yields 4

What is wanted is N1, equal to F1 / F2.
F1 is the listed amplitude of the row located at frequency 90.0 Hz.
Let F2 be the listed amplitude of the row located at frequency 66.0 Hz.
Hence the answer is 0.95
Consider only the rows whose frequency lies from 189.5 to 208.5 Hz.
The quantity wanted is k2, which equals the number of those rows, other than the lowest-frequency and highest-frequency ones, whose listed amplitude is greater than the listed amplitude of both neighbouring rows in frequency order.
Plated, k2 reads 6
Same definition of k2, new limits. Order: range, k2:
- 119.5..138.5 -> 6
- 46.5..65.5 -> 5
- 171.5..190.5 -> 5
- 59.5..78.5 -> 6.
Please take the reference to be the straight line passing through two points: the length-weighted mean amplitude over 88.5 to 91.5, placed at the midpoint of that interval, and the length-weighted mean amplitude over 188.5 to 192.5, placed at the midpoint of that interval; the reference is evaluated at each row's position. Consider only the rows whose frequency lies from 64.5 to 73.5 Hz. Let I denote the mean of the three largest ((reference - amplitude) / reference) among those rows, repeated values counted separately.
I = 0.036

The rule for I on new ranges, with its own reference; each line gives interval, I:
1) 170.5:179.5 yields 0.121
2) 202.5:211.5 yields 0.028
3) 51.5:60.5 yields 0.034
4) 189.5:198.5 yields 0.049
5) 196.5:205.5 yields 0.062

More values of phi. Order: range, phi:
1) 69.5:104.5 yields -1.832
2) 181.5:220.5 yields -1.848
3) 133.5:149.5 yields -1.779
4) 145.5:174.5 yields -1.824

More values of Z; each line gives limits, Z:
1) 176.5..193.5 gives -1.1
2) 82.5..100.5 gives -2.3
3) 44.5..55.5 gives -1.3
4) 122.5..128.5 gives -0.2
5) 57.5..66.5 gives -1.5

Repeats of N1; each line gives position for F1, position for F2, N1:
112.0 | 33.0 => 1.06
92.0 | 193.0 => 0.93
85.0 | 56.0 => 0.93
